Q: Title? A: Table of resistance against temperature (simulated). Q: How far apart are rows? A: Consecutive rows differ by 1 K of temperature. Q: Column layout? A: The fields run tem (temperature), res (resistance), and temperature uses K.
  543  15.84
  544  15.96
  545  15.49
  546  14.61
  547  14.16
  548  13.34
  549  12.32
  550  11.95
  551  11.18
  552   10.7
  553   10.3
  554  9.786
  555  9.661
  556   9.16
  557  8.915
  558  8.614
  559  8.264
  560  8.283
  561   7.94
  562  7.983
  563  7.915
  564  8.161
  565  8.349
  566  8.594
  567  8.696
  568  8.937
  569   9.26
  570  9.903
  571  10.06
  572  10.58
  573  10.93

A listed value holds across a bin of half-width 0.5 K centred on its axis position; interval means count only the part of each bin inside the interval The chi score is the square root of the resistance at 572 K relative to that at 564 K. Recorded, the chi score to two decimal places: 1.14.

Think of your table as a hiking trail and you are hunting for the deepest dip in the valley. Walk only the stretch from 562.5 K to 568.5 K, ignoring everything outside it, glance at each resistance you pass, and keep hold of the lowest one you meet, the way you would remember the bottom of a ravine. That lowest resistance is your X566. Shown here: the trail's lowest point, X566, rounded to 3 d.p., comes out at 7.915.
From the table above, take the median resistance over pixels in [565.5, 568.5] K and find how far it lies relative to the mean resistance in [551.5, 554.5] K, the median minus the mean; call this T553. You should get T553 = -1.6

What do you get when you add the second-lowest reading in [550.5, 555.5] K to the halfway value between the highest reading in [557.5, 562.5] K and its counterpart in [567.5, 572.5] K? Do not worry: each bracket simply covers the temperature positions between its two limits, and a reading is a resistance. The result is 19.4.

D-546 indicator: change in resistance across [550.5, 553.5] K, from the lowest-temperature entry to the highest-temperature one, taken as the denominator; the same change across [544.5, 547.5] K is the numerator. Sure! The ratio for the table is 1.5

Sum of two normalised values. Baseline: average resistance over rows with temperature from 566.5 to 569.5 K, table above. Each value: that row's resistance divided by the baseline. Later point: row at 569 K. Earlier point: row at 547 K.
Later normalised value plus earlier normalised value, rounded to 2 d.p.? 2.61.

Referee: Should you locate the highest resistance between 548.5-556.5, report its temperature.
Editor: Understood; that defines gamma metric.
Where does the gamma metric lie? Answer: 549 K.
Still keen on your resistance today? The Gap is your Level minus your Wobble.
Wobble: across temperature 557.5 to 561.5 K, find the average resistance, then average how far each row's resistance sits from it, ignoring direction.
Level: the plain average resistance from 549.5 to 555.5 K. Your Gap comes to 10.4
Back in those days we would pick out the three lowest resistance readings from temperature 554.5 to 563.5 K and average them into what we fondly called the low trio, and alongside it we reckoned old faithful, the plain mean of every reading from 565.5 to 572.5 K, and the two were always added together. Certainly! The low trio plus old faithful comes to 17.4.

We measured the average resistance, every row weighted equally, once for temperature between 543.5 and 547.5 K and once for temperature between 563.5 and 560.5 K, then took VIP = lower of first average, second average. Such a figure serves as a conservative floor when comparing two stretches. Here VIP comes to 7.9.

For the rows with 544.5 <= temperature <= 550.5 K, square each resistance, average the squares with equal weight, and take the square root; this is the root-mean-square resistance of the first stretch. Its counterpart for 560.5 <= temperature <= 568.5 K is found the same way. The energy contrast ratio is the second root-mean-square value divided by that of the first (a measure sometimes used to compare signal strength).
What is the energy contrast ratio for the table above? 0.61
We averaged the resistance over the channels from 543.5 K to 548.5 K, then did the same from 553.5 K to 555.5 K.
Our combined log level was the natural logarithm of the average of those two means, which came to 2.50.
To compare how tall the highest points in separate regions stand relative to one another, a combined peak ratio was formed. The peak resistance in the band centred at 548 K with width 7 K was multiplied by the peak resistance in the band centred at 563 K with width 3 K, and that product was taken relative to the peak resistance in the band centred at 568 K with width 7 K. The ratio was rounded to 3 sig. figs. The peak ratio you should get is 12.6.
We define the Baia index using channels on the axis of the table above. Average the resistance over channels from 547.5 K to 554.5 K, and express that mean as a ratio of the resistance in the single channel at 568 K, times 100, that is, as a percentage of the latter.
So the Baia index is 127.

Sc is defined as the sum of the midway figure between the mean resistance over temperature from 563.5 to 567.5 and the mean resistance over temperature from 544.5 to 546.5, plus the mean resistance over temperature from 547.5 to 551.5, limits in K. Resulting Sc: 23.9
